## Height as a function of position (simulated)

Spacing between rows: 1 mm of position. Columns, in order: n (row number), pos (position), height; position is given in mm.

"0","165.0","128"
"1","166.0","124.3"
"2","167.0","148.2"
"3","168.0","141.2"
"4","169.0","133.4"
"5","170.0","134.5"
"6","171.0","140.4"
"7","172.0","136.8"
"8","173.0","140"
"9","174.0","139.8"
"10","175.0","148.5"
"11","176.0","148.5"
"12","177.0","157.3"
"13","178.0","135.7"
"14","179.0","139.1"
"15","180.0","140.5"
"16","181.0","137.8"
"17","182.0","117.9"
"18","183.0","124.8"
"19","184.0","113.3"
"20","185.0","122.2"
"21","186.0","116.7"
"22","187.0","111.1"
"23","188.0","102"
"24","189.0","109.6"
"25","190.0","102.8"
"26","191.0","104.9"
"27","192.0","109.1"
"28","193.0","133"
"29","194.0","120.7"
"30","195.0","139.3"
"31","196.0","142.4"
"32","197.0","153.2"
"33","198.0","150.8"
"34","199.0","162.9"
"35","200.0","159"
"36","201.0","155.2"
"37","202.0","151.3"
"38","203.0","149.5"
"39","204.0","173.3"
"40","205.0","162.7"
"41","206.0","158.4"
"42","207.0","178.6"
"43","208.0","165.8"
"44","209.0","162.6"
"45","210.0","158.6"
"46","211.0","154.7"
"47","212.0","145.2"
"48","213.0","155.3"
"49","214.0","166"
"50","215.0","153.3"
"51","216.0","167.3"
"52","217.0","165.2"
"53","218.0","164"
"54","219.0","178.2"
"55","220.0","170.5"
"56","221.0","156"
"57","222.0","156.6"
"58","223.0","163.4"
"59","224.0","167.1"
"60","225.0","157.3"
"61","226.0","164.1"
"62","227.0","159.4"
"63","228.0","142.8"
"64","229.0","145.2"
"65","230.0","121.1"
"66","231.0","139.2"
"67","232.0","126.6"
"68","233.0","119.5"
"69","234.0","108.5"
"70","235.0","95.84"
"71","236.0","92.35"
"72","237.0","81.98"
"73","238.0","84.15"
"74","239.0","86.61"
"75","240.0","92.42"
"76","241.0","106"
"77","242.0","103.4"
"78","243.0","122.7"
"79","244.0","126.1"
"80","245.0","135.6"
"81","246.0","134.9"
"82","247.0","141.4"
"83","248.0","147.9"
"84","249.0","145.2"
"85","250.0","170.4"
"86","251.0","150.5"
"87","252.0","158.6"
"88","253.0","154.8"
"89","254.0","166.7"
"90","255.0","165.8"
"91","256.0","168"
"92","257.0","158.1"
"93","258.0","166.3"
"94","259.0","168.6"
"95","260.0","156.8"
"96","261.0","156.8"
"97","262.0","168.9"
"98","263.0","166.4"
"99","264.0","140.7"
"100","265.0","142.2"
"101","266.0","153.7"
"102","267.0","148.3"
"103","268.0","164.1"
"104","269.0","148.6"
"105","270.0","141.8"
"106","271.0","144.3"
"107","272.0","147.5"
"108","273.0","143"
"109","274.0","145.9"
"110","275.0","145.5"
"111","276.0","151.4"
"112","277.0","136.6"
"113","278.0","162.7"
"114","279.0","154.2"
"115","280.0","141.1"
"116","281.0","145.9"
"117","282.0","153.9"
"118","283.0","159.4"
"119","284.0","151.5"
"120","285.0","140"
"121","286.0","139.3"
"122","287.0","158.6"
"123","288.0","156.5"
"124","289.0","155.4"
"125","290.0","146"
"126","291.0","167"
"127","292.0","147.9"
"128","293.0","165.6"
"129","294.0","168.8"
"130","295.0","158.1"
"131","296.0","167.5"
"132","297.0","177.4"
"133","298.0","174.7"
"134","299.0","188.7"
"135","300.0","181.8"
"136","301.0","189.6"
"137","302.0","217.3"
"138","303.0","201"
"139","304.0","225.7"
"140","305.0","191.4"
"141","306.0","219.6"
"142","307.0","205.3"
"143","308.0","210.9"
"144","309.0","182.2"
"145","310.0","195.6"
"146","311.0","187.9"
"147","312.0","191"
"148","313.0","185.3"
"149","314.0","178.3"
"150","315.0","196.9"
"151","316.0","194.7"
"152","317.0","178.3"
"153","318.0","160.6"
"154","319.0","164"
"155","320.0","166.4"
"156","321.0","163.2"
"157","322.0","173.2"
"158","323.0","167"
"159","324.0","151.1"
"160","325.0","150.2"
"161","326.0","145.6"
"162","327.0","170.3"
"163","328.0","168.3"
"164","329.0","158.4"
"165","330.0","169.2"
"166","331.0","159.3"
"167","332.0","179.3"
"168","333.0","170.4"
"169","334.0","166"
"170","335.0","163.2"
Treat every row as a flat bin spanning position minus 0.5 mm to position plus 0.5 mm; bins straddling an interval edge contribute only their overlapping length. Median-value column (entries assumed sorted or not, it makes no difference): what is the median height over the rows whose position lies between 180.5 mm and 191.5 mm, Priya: 113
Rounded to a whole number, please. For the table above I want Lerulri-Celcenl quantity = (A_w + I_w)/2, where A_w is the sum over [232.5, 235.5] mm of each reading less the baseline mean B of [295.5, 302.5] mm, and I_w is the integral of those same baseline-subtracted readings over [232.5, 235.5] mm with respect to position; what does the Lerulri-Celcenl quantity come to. -232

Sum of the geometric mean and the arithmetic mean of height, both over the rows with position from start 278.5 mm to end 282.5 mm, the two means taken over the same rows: 297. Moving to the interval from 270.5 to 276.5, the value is 293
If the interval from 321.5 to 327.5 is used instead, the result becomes 319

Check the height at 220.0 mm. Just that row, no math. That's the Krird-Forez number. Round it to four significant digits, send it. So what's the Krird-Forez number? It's 170.5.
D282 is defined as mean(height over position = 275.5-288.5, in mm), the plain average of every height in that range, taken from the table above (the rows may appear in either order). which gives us 150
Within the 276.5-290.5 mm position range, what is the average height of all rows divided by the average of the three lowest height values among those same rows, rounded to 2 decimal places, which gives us 1.08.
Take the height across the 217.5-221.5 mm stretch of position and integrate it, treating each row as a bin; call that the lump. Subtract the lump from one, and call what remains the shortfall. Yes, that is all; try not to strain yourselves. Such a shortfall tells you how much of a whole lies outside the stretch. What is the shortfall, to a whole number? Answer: -668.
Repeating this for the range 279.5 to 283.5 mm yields -599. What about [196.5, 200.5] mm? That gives -625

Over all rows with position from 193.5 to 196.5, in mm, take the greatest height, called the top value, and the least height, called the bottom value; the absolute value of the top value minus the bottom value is 22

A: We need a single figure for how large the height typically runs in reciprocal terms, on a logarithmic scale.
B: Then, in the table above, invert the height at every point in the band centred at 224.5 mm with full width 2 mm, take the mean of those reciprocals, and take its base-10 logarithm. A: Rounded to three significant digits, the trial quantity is -2.21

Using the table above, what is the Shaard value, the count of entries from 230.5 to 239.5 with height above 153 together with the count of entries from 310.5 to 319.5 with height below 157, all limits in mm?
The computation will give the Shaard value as 0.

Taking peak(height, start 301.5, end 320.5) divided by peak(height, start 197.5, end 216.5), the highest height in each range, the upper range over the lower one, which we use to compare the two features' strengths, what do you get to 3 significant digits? 1.26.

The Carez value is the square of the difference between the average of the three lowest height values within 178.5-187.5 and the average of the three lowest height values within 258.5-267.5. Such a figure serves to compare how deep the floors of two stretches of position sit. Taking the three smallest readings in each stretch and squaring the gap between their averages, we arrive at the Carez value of 902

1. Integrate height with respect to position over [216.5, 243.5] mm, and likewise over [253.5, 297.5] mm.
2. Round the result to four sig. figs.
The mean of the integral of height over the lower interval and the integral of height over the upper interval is 5191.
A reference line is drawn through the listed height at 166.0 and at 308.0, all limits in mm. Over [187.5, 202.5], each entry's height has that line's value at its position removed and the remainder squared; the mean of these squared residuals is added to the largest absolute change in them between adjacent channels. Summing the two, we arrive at 1362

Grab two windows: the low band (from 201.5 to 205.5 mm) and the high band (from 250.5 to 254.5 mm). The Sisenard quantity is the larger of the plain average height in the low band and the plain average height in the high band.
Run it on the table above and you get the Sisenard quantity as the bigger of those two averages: 159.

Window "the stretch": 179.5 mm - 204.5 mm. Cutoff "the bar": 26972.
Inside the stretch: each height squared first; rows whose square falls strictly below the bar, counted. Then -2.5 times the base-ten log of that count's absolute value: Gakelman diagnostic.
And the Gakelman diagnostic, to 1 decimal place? -3.5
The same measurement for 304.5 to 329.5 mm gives -2.1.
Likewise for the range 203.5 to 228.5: -3.0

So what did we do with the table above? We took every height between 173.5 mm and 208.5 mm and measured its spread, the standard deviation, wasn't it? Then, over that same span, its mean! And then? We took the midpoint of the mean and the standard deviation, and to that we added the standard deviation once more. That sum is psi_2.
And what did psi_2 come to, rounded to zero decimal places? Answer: 101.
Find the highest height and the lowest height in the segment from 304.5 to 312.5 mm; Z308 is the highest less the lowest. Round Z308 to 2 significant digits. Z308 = 37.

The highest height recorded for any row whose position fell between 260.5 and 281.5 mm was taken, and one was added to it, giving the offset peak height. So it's 170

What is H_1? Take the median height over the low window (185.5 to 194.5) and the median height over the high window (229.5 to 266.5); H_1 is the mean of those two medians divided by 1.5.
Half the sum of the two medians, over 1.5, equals 84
